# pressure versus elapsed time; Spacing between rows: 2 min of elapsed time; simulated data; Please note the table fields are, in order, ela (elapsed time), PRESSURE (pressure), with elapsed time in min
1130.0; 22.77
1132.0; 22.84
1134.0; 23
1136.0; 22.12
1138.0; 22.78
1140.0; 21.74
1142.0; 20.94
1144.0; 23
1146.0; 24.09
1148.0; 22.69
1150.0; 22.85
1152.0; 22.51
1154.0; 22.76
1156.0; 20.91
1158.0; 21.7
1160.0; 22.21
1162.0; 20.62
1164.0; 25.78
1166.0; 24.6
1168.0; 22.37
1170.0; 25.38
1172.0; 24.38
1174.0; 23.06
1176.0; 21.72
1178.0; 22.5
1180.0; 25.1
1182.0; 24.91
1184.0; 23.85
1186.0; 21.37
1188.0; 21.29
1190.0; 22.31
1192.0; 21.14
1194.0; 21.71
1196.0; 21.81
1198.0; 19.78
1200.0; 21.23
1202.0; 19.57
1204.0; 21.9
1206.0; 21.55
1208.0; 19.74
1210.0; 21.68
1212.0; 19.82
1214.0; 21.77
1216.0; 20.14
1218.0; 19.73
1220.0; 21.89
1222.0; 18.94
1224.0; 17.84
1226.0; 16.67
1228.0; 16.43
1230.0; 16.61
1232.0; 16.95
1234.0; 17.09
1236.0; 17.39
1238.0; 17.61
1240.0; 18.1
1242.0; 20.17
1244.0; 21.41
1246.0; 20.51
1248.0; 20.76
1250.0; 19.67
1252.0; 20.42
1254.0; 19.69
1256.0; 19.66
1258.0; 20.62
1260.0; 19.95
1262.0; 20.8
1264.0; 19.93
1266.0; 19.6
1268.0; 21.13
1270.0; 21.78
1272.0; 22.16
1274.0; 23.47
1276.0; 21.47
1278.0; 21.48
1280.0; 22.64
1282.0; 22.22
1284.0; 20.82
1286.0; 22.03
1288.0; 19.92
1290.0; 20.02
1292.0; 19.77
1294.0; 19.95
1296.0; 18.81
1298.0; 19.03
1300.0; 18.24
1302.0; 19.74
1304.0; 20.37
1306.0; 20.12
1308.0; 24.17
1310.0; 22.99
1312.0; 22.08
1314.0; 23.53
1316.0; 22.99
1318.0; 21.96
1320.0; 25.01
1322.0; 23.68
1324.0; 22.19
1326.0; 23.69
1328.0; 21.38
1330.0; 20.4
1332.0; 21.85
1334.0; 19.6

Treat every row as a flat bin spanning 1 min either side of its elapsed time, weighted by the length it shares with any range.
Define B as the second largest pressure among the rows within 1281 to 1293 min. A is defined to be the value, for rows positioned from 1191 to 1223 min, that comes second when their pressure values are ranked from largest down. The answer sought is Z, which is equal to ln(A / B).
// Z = -0.01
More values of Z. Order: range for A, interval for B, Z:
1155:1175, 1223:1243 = 0.34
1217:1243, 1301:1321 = -0.18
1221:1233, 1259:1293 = -0.24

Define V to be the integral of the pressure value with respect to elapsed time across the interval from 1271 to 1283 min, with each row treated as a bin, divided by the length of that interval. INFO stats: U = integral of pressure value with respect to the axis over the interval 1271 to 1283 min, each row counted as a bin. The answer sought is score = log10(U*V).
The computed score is 3.773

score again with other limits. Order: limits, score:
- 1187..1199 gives 3.738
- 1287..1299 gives 3.663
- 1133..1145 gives 3.774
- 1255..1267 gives 3.685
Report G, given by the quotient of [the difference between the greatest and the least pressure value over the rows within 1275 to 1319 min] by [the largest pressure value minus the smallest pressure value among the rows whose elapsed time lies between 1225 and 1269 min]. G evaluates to 1.19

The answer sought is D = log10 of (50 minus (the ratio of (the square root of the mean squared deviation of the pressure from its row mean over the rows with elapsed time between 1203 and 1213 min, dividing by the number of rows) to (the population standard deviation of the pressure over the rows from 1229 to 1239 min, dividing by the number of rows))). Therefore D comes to 1.67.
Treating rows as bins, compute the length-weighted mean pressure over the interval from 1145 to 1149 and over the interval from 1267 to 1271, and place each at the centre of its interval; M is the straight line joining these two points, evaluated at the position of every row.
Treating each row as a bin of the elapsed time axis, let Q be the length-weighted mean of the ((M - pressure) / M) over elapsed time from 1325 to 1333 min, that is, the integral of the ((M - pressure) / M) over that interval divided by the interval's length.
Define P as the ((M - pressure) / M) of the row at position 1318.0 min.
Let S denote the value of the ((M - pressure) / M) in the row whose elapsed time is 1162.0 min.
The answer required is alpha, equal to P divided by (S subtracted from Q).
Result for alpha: 0.36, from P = -0.06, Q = -0.06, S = 0.1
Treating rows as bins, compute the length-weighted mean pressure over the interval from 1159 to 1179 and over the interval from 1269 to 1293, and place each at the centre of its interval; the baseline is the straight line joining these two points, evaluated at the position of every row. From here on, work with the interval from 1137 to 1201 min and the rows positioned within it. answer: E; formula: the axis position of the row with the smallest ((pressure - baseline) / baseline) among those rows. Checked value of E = 1198.0 min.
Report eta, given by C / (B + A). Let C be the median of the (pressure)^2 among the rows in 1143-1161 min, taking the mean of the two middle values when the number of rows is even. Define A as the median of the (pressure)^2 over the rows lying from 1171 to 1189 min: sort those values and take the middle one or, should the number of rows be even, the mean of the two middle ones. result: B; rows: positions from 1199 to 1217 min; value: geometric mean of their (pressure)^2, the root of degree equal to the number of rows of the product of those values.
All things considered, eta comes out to 0.53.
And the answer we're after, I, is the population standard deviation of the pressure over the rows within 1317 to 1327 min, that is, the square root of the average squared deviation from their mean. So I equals 1.1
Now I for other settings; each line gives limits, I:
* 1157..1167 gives 1.9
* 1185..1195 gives 0.4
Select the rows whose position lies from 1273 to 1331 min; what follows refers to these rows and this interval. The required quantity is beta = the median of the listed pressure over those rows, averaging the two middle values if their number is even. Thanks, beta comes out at 21.5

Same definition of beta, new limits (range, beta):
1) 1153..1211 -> 21.8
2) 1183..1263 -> 20.2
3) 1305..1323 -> 23.0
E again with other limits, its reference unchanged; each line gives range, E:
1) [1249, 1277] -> 1250.0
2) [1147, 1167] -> 1162.0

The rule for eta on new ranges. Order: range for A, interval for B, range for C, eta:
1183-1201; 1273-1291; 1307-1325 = 0.57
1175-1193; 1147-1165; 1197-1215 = 0.45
